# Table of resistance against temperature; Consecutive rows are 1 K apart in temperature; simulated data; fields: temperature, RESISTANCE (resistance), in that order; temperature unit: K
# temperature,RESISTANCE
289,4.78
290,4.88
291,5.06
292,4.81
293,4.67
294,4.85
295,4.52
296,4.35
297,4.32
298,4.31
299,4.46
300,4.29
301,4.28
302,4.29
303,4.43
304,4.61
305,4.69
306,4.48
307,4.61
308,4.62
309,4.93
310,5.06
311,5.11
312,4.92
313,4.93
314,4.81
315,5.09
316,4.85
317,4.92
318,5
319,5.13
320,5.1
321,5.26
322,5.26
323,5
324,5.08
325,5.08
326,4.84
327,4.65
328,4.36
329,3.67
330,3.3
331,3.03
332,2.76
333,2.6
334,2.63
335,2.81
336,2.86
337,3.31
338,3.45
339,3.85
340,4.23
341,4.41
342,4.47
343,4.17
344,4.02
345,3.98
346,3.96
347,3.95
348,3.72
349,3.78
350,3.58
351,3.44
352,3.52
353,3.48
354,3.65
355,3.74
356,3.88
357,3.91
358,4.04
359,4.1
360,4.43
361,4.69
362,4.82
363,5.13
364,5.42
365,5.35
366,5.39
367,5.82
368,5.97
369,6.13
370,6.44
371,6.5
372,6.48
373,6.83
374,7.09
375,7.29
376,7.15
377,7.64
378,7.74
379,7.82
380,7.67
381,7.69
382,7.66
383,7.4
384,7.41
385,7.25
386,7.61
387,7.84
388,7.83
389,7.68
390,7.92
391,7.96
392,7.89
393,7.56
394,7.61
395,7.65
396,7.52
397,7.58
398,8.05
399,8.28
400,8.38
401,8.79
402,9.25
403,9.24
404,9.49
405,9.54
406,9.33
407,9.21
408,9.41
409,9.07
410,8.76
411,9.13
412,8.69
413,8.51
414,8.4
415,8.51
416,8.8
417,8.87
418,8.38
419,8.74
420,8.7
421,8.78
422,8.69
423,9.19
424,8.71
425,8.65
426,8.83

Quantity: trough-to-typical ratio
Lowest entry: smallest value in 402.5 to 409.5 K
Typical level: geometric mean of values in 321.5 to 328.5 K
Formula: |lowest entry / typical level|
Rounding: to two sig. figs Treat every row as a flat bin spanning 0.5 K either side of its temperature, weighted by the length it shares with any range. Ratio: 1.9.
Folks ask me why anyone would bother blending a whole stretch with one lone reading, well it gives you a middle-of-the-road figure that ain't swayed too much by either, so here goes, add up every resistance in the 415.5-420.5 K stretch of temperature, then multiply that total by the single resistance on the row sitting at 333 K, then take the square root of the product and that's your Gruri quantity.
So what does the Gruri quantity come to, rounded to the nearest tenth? 10.6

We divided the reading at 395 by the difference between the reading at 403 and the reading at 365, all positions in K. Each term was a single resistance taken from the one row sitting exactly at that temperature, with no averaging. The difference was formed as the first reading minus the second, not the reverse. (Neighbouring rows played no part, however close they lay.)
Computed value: 2.0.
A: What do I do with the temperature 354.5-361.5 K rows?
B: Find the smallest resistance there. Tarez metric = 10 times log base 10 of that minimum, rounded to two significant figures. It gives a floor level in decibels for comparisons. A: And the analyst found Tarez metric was 5.7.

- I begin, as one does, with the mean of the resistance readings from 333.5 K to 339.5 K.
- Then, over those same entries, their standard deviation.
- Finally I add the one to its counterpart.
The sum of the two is 3.6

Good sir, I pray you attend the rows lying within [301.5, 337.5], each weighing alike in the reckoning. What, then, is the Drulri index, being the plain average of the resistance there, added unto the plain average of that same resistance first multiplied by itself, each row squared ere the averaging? 24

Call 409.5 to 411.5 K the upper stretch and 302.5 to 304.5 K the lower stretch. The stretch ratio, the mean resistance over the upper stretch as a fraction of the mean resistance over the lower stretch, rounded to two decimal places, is 1.98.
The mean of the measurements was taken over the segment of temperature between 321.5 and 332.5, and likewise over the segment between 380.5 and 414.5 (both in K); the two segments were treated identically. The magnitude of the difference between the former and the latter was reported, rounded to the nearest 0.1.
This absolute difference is 4.0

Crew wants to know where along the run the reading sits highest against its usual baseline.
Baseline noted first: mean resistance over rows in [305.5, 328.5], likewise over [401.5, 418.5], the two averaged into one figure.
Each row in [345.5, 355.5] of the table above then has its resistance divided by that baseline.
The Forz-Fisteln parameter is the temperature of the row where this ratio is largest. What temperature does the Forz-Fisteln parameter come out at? 346 K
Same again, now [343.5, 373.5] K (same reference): 373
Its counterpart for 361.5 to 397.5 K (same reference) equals 391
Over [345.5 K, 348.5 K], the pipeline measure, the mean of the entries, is 3.9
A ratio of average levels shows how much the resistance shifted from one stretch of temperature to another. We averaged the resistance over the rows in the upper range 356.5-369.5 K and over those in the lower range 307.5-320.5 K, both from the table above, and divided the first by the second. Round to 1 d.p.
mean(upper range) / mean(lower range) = 1.0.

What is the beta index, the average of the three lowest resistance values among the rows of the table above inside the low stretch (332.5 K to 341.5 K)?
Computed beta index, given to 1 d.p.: 2.7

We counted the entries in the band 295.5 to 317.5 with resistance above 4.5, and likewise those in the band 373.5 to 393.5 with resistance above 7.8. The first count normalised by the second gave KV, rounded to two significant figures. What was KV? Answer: 2.2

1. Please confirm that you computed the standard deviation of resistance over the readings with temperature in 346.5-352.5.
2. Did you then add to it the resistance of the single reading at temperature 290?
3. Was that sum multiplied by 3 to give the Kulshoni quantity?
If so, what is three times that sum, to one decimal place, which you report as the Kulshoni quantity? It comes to 15.2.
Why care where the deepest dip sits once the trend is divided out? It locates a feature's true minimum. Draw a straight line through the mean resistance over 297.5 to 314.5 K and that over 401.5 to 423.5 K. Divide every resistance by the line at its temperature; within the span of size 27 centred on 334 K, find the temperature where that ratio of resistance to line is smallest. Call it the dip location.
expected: 333 K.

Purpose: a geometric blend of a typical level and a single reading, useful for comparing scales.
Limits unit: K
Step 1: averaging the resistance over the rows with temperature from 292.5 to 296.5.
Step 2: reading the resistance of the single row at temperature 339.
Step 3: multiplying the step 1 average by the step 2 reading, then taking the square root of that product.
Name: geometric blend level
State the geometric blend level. 4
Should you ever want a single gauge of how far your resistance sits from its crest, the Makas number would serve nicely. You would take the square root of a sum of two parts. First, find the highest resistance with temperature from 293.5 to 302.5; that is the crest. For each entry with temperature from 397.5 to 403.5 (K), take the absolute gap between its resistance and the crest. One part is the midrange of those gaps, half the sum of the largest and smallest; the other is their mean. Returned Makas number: 2.8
